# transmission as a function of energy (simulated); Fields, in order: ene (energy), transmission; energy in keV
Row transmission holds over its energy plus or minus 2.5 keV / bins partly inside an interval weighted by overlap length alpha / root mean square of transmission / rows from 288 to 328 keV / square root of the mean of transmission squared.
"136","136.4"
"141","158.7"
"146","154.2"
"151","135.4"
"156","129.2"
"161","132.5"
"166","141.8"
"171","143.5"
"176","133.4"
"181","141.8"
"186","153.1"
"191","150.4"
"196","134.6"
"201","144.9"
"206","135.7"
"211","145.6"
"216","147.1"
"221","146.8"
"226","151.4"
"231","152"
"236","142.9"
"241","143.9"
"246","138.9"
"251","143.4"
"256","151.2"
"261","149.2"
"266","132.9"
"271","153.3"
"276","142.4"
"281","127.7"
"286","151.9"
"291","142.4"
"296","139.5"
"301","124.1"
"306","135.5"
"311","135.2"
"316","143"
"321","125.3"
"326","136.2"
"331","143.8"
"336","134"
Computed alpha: 135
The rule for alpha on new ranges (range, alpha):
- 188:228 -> 145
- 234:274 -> 145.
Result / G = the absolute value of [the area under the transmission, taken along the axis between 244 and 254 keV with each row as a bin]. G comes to 1418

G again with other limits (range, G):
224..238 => 2084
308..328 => 2698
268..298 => 4283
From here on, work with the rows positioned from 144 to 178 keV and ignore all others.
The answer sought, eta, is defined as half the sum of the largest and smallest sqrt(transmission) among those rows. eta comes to 11.9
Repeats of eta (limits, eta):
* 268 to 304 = 11.8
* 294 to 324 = 11.5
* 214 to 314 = 11.8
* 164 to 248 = 12.0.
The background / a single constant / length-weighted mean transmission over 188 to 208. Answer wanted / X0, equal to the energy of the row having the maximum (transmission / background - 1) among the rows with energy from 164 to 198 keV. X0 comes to 186 keV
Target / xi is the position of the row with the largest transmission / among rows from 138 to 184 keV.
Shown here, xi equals 141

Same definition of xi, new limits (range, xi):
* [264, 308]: 271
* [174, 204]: 186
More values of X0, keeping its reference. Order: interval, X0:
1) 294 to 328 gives 316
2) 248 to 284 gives 271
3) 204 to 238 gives 231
